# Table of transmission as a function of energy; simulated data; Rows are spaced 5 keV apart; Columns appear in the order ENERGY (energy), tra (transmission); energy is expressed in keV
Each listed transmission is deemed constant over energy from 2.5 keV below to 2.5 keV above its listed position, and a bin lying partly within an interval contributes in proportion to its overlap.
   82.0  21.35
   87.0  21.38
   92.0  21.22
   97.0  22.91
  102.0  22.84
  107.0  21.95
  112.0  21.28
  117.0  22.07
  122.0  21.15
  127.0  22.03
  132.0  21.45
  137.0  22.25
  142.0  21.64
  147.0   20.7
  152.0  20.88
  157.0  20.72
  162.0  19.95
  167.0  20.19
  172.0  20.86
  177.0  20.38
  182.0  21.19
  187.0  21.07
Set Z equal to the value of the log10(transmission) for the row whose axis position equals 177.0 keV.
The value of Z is 1.31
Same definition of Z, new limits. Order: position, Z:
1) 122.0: 1.33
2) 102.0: 1.36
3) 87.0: 1.33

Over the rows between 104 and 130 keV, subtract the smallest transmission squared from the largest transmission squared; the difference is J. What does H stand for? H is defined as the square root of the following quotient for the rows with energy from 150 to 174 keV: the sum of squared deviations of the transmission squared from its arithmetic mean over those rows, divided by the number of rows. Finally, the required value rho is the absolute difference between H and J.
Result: 24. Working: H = 15.5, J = 40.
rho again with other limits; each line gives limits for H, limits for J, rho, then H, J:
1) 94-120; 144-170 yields 11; 26.9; 38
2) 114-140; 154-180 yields 19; 18.1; 37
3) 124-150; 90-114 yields 52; 23.0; 75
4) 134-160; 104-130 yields 14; 26.2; 40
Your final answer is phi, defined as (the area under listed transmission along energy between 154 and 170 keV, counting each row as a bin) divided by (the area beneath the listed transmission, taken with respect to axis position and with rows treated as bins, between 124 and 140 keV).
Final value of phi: 0.93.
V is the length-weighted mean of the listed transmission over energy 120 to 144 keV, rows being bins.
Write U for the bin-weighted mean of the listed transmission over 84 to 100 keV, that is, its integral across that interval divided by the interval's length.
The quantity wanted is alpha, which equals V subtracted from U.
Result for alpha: 0.1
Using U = 21.9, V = 21.7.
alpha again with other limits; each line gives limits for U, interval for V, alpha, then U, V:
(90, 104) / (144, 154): 1.5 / 22.3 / 20.8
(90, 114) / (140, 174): 1.4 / 22.1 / 20.7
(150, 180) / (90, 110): -1.7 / 20.5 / 22.2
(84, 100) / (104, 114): 0.2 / 21.9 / 21.7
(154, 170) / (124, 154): -1.2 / 20.3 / 21.5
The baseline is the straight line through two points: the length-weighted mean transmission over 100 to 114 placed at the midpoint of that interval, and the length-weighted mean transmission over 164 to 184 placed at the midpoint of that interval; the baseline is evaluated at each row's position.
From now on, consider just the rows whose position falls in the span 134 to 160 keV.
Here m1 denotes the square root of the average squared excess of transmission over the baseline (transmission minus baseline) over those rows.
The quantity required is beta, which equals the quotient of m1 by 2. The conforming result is 0.24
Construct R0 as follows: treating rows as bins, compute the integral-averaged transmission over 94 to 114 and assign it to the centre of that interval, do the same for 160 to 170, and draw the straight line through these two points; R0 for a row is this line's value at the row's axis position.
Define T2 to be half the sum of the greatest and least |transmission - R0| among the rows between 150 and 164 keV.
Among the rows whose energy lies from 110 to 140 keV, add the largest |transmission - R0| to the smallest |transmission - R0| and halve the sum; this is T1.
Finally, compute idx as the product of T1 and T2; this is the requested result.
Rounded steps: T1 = 0.67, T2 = 0.3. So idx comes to 0.2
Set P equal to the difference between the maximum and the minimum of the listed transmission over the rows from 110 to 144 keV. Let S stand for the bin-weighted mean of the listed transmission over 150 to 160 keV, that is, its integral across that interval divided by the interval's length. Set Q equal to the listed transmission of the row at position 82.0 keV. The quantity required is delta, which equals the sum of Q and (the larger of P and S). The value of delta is 42.1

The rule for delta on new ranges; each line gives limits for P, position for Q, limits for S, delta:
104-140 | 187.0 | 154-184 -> 41.6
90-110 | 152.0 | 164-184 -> 41.5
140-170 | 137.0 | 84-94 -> 43.6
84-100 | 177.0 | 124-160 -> 41.7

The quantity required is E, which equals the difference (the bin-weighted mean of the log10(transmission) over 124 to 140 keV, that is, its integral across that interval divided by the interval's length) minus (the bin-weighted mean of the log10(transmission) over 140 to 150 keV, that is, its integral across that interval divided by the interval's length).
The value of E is 0.015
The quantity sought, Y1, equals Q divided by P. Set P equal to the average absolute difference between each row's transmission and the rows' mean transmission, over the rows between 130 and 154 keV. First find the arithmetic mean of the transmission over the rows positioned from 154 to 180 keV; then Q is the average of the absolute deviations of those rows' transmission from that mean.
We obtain 0.6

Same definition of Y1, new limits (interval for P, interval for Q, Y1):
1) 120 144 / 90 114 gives 1.9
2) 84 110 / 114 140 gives 0.6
